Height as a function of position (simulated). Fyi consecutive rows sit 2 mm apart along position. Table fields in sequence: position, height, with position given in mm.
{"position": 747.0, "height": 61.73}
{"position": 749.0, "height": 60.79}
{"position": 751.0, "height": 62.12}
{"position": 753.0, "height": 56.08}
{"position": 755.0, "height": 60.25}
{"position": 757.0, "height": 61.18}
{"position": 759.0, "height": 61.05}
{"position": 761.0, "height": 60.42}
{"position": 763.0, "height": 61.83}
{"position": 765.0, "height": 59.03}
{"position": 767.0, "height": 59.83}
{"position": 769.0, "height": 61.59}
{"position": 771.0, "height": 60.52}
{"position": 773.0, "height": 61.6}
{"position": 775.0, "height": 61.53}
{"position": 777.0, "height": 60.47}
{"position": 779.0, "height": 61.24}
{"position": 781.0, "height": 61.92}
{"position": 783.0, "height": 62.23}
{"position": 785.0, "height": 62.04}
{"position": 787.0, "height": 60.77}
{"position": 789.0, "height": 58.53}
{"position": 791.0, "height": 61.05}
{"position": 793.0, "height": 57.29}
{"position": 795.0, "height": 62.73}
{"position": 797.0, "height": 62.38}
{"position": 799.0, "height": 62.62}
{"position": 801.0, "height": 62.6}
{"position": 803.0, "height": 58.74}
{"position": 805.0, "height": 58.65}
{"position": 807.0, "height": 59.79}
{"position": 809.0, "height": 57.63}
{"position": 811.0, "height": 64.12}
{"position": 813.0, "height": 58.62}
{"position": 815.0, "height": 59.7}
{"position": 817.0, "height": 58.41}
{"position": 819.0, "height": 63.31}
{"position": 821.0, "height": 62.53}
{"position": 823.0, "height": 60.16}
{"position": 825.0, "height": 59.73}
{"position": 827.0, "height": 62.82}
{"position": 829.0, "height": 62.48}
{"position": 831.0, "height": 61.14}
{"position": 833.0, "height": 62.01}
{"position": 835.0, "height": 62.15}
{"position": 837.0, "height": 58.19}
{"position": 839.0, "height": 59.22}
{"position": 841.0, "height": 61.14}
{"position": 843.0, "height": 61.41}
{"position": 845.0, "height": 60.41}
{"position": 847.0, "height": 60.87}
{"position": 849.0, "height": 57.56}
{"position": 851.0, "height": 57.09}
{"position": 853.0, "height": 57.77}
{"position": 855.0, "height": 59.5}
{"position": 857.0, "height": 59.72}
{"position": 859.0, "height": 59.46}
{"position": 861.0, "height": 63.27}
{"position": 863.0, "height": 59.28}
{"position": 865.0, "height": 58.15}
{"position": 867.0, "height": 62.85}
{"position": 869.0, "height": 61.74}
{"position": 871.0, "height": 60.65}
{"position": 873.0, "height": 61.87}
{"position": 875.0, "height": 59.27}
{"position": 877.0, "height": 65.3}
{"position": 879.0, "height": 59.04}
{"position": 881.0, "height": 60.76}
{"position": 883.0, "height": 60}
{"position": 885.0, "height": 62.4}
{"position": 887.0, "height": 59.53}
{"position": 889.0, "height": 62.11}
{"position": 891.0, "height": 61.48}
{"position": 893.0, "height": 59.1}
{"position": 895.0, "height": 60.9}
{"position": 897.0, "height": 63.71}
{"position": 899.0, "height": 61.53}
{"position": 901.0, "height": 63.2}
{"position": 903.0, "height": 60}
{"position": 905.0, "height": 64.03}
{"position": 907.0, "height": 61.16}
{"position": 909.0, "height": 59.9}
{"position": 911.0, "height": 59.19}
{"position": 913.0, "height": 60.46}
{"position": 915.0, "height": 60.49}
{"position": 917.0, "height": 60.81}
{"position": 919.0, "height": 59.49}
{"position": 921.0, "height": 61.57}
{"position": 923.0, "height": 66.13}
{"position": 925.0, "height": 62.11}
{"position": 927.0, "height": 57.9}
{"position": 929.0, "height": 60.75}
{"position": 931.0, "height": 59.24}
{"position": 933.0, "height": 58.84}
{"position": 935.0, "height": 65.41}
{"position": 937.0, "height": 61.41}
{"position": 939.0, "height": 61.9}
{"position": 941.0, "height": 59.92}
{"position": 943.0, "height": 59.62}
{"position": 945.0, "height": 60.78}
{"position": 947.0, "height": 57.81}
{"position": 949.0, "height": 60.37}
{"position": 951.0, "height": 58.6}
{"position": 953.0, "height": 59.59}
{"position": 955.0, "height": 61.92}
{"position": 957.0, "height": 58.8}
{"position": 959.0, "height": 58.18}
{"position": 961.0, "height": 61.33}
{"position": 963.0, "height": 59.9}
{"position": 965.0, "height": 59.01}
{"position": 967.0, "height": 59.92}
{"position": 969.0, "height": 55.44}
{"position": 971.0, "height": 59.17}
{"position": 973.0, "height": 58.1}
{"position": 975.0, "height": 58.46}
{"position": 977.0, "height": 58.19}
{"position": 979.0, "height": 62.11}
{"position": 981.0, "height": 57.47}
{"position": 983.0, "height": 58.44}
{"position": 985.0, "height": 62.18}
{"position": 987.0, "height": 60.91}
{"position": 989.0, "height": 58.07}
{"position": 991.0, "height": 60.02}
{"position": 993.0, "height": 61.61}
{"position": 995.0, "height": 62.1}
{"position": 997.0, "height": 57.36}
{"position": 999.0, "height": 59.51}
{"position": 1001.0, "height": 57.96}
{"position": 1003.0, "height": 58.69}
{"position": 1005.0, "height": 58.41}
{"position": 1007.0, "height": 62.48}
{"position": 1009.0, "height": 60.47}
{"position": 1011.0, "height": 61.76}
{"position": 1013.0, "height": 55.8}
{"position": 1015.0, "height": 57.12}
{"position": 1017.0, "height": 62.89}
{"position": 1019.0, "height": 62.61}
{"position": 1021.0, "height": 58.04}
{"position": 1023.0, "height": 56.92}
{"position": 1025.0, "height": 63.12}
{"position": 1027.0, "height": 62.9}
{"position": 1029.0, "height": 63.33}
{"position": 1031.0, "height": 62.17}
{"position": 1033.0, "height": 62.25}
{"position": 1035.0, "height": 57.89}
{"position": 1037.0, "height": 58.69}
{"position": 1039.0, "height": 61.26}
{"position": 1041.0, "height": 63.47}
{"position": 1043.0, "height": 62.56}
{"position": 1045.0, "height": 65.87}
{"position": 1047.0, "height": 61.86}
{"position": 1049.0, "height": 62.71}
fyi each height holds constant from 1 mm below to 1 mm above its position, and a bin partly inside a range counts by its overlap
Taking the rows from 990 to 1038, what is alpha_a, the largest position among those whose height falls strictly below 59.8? 1037.0 mm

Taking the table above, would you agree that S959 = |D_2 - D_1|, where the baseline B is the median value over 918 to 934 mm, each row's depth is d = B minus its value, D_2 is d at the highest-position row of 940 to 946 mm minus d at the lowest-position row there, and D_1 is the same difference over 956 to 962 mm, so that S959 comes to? 1.7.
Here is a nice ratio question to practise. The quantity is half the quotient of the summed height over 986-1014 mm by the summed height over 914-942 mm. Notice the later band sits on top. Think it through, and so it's 0.488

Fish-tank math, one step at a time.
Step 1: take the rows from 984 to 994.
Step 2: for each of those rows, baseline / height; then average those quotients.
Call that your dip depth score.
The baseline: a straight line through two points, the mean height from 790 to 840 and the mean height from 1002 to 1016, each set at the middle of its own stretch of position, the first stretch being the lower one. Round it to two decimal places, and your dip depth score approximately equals 0.98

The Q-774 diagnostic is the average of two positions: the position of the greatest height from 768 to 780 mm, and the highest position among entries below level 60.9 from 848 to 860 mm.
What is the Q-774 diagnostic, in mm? 816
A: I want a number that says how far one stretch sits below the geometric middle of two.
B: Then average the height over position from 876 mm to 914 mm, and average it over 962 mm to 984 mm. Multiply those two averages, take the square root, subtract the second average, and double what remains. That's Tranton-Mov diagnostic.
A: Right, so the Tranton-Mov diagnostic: 2.5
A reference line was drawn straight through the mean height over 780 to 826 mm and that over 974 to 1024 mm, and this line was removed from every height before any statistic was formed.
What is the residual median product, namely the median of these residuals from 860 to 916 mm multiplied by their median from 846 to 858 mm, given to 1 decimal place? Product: -1.1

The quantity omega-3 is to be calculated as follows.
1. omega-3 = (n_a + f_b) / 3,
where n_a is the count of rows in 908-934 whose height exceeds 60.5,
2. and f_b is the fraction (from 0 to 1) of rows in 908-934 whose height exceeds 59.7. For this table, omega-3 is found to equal 1.9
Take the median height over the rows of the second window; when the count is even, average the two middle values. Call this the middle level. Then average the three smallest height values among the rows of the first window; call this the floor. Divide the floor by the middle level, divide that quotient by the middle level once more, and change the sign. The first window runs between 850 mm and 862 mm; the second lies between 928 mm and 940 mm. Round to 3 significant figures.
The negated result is -0.0156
